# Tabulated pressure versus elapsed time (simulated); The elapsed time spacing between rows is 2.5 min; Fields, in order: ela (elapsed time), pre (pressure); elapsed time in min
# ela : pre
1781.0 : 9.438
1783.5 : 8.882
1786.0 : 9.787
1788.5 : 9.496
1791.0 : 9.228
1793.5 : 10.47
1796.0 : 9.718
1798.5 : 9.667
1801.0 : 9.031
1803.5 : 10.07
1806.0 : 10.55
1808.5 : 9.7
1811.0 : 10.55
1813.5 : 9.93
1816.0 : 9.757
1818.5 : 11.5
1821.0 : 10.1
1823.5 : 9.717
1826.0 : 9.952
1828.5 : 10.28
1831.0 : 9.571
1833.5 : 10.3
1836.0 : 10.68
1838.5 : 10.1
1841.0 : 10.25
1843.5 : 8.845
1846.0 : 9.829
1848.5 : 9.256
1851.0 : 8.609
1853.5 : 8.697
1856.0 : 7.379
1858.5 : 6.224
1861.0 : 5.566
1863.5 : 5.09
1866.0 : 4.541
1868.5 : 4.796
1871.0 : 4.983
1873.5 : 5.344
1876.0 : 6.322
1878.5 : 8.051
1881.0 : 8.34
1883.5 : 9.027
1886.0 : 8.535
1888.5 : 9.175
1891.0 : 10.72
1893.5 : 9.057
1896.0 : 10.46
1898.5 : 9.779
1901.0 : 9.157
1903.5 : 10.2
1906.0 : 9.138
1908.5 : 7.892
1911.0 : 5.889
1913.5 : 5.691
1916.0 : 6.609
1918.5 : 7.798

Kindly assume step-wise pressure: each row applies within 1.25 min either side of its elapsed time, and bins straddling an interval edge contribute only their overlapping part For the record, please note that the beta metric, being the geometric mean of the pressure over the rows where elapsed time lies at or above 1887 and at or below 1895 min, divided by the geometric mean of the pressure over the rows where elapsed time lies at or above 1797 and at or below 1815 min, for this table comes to 0.97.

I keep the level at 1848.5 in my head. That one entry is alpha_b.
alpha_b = 9.256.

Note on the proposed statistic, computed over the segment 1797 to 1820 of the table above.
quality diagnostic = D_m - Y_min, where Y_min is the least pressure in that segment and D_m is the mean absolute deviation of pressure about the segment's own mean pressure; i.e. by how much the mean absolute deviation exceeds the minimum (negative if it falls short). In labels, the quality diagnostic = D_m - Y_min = -8.51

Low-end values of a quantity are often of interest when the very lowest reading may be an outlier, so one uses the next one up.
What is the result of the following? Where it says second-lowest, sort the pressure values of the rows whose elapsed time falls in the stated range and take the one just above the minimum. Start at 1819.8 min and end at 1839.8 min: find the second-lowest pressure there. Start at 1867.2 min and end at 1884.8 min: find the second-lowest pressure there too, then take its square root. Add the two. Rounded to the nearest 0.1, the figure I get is 11.9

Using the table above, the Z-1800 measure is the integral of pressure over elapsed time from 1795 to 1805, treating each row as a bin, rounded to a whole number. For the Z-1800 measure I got 96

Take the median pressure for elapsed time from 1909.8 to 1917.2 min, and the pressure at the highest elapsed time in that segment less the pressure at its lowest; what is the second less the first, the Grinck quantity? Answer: -5.2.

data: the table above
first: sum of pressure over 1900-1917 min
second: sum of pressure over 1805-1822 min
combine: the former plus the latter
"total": 127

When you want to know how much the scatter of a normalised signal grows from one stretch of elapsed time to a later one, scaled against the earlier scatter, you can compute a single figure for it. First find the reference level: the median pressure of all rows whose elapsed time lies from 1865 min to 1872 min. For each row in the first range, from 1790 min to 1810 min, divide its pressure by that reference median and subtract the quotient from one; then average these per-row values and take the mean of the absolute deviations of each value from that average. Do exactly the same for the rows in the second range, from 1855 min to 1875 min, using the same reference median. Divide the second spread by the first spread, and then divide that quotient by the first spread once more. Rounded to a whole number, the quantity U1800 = 18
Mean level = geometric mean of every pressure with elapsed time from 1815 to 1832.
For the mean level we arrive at 10.1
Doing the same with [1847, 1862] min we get 7.5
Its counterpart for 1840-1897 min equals 7.5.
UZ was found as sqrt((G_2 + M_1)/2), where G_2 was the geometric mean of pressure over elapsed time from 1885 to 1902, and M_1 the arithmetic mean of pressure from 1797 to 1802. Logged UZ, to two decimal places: 3.07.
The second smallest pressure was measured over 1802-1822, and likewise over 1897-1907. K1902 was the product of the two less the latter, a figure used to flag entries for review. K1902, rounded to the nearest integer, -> 80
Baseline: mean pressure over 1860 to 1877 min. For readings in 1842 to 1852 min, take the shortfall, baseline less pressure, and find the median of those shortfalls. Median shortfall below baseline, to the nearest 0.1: -3.8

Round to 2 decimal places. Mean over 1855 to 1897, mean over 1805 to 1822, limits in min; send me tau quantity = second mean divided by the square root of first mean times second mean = 1.19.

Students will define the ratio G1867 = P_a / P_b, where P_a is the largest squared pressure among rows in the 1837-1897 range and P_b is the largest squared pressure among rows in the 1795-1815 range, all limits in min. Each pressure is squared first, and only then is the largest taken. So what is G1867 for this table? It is 1.03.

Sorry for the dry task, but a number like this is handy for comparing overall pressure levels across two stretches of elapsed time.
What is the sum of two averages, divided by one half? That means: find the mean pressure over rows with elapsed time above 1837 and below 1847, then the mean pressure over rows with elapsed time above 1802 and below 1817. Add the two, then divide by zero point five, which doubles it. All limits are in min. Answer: 40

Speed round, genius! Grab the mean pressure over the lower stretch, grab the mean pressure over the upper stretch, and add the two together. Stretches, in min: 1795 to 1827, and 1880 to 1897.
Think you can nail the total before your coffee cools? 19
